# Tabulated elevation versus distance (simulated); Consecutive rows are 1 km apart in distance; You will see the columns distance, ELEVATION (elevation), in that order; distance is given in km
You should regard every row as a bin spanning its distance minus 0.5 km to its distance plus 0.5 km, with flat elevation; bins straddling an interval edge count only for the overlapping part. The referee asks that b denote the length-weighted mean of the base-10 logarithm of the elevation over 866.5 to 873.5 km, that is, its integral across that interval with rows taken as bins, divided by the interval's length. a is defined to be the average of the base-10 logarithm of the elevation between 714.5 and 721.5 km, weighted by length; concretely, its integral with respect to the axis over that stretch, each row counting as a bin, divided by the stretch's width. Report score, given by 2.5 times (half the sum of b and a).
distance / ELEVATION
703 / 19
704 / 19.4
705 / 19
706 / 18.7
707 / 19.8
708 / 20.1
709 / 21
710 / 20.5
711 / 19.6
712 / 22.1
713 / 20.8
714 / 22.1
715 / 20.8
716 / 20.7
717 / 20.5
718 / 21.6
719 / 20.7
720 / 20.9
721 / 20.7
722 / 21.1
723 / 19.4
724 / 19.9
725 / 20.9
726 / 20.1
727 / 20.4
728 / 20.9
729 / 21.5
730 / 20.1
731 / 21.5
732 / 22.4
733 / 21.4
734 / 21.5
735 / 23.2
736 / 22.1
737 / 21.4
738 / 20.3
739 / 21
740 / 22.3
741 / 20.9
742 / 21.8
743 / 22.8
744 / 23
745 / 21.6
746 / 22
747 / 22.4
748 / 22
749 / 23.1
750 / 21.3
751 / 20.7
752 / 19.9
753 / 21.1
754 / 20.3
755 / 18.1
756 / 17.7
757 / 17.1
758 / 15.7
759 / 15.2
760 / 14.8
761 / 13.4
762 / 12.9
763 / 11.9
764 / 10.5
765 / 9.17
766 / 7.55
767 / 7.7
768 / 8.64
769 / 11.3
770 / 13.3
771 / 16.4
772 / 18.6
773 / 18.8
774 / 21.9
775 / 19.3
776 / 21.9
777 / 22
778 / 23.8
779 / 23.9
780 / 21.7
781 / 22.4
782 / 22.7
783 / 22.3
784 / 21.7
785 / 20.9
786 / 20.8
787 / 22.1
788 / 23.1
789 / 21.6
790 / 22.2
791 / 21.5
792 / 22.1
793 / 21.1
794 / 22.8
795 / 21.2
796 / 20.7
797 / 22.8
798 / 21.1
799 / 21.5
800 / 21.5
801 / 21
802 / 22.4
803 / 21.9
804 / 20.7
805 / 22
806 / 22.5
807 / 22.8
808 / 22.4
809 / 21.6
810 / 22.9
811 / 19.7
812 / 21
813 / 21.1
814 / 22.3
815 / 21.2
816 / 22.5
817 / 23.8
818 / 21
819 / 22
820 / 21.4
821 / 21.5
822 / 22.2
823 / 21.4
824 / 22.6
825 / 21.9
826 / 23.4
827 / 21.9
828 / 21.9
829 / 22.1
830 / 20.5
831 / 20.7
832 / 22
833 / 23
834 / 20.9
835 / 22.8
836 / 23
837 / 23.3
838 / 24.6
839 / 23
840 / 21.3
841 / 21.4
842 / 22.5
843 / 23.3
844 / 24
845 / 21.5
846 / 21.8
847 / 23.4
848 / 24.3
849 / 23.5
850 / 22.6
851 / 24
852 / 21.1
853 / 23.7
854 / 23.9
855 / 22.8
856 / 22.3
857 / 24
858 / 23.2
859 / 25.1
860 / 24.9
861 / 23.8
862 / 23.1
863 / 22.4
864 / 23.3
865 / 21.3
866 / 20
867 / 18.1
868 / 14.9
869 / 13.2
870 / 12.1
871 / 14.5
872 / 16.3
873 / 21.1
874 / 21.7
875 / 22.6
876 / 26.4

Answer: 3.14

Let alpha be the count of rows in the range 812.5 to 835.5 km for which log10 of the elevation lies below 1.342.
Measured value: 12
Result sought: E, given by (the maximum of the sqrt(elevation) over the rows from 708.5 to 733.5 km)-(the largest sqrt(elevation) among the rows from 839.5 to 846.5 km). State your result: -0.17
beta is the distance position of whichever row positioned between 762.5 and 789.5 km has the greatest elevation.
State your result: 779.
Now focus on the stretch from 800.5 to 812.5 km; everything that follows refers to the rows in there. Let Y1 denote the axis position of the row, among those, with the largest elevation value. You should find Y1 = 810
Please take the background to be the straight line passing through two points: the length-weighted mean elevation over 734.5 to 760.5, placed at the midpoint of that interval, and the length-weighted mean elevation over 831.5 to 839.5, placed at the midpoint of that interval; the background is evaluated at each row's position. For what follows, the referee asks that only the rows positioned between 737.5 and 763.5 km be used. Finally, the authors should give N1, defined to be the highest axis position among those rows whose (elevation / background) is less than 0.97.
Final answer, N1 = 763 km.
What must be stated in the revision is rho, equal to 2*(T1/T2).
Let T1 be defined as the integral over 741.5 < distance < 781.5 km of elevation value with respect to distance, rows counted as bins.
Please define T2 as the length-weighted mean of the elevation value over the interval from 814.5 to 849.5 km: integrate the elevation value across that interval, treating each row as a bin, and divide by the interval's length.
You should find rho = 64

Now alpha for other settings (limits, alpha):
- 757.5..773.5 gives 16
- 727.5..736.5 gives 6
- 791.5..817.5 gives 14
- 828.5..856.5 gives 8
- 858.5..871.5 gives 7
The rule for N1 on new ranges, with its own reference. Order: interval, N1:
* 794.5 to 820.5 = 820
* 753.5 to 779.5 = 775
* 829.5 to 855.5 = 852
